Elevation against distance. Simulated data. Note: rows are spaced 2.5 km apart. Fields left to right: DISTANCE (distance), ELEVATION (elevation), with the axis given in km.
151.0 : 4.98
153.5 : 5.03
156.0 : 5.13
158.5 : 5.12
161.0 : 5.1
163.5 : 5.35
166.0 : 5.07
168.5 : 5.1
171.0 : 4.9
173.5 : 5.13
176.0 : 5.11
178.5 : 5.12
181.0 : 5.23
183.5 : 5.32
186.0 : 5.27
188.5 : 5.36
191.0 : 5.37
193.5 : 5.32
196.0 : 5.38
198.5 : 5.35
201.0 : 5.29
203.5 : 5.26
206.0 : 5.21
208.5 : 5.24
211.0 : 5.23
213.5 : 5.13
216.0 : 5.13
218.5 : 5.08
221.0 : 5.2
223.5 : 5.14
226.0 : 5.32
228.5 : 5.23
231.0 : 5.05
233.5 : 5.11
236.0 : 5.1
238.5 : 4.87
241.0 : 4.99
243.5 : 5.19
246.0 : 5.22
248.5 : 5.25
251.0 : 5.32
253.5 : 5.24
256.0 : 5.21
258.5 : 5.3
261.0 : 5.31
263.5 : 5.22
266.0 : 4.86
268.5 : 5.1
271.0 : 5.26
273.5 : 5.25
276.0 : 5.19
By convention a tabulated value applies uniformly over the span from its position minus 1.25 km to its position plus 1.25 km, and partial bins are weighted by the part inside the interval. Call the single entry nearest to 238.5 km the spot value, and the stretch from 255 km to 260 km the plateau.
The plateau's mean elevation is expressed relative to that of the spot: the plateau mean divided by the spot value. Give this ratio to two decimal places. 1.08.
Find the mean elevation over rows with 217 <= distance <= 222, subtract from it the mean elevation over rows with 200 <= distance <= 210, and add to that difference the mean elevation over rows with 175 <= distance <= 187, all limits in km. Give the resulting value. 5.10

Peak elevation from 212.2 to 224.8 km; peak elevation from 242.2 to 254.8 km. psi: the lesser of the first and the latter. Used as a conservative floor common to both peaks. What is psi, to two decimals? 5.20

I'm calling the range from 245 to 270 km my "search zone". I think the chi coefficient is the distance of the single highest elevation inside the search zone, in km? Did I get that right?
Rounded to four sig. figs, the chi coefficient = 251.0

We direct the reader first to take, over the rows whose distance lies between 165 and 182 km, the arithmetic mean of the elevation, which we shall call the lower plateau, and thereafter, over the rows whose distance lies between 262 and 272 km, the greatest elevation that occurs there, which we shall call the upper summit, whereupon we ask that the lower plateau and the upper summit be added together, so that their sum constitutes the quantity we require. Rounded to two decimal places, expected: 10.35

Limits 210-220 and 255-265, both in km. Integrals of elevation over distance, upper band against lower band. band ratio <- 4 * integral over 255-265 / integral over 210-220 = 4.09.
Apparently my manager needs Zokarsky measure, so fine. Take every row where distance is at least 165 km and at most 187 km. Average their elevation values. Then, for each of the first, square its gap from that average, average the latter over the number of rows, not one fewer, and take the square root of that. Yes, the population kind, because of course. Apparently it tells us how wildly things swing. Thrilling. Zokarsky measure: 0.12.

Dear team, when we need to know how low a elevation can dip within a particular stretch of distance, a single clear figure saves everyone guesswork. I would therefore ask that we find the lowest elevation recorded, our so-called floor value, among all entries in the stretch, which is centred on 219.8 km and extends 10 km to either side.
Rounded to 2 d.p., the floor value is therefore 5.08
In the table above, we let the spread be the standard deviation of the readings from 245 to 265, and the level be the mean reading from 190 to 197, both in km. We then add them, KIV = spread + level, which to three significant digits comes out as 5.40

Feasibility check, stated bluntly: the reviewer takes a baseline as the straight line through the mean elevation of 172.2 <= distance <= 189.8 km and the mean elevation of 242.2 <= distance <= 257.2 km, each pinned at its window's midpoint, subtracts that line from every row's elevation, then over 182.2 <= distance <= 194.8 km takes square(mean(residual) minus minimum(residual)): 0.0033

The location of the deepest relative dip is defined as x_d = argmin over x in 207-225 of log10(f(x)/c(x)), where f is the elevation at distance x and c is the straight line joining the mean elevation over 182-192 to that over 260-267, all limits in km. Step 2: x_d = 218.5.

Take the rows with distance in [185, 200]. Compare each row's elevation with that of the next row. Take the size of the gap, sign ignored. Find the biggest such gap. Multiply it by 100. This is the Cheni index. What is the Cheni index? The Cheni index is 9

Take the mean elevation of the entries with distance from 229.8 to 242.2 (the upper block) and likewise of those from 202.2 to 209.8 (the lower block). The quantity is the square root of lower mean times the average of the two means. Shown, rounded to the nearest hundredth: 5.18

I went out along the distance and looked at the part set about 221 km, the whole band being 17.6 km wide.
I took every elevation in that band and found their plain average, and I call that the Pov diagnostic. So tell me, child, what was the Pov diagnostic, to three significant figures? 5.18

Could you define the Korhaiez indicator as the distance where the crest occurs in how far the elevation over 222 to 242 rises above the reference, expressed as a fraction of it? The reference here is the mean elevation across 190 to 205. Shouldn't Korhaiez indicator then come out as 226.0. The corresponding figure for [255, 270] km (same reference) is 261.0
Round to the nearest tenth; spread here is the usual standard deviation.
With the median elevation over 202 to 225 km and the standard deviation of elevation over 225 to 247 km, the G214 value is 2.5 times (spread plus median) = 13.3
